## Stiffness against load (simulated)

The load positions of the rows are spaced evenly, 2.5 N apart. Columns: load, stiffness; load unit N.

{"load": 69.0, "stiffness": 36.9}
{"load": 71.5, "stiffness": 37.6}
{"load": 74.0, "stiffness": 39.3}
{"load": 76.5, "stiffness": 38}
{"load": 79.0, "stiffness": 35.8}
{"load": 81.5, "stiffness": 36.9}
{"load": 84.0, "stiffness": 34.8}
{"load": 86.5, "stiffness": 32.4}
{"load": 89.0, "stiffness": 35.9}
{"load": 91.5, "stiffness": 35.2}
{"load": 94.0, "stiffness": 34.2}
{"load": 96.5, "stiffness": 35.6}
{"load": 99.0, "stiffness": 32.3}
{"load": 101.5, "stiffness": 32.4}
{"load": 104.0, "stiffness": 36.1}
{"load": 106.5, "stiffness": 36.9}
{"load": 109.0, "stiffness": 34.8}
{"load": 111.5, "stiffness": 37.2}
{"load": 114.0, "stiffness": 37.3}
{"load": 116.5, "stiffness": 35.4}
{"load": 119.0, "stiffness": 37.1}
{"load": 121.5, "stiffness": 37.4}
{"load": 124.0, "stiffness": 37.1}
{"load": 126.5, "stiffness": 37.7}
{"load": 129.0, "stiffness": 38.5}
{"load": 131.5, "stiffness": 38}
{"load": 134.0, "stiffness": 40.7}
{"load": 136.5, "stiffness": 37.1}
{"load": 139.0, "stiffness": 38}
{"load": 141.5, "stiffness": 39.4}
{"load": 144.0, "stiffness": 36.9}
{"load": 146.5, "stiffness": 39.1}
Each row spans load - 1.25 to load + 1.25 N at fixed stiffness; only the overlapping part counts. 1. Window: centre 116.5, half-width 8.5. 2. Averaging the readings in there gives 36.6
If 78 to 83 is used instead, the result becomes 36.3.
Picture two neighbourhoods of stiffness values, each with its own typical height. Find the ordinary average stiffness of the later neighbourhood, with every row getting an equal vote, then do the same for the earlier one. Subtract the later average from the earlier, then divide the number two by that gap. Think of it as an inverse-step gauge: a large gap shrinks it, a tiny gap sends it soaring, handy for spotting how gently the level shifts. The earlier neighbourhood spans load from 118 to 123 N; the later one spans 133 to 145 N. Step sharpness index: -1.7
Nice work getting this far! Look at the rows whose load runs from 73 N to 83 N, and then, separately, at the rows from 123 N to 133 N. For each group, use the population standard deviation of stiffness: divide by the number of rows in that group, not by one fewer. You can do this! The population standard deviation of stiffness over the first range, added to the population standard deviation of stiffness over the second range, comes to 1.8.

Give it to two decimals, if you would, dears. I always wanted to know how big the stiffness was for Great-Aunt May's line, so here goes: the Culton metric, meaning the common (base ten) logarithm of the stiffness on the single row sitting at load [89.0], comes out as 1.56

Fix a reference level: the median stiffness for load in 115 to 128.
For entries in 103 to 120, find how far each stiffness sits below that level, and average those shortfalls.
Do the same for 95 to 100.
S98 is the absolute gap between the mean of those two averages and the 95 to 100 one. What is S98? 1.2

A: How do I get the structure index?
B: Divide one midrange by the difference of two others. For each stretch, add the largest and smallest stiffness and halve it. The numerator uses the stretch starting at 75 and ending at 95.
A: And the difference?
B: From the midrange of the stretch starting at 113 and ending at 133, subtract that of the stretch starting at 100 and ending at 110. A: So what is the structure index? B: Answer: 15.3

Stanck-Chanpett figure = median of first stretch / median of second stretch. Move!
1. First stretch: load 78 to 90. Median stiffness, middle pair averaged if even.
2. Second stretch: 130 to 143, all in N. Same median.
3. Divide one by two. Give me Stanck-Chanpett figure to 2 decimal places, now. 0.94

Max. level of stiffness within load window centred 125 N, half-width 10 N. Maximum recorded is 40.7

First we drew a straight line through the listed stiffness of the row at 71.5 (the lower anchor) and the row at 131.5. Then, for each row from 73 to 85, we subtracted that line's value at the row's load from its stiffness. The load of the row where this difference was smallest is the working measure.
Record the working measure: 84.0 N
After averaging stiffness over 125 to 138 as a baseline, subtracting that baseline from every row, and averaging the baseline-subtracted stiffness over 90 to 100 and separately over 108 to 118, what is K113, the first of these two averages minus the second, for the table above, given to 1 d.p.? -1.8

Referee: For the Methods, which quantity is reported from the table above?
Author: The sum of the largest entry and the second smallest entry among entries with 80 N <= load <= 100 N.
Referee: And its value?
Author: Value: 69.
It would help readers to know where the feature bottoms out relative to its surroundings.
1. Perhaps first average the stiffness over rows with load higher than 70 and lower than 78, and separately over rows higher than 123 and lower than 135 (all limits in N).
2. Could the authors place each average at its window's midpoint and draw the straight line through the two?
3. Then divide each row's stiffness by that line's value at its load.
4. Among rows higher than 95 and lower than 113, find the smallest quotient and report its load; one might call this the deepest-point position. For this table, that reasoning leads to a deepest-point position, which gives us 99.0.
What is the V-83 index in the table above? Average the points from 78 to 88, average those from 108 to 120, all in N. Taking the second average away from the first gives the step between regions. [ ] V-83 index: -1.4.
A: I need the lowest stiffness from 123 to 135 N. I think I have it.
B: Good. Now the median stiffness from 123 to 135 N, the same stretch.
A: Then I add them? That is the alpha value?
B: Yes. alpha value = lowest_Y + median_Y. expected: 75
